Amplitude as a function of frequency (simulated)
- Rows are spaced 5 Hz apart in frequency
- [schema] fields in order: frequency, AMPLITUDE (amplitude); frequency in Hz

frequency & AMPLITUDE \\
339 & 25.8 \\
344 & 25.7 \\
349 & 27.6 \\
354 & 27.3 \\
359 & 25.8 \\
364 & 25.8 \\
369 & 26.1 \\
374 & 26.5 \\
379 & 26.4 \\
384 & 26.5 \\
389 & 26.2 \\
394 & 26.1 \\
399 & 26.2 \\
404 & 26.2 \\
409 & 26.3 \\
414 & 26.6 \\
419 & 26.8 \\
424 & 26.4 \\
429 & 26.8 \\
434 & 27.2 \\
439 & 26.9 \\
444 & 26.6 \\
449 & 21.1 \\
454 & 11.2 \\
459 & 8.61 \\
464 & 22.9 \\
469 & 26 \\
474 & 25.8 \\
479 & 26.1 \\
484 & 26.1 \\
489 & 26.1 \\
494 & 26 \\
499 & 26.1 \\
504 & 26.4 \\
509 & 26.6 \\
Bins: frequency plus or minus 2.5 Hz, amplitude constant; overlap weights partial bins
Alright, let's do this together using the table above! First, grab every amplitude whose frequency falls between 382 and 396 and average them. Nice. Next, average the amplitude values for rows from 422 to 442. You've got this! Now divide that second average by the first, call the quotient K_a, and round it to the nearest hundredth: 1.02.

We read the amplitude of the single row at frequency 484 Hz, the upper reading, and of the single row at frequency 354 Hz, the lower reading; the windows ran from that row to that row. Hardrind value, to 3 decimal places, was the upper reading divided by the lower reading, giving 0.956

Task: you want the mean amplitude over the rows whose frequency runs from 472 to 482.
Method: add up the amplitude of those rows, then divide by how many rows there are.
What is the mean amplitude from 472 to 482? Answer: 26.0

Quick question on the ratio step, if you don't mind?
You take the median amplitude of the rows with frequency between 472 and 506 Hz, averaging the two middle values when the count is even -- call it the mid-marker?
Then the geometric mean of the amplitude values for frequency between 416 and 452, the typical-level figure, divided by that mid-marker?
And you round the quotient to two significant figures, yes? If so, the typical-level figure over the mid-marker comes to 0.99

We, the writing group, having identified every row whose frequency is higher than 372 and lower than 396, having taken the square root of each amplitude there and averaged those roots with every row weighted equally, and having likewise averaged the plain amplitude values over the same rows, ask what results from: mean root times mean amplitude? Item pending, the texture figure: 135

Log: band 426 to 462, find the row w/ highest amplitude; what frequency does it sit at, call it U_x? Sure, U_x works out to 434 Hz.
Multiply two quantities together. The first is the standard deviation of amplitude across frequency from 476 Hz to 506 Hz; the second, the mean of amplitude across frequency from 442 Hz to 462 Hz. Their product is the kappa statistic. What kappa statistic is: 2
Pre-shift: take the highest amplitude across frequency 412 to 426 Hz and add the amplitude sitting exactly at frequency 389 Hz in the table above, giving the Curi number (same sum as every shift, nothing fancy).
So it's 53.0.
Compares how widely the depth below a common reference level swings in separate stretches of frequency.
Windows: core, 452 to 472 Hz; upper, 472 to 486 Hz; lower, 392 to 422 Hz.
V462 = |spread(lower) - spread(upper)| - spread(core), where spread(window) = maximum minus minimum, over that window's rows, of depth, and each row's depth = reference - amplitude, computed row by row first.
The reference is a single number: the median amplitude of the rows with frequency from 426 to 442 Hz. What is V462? -17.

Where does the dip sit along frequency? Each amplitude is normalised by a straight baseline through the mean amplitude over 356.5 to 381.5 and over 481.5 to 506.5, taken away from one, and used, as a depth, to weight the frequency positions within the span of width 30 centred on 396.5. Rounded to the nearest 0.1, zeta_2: 393.4 Hz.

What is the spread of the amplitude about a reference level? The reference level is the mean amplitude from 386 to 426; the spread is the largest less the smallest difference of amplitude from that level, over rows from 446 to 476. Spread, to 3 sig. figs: 17.4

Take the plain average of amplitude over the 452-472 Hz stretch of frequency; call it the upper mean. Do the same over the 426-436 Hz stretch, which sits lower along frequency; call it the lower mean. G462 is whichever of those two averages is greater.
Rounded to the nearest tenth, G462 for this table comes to 27.0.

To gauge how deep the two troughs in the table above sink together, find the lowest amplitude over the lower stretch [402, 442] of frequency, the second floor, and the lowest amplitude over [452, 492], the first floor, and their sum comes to 35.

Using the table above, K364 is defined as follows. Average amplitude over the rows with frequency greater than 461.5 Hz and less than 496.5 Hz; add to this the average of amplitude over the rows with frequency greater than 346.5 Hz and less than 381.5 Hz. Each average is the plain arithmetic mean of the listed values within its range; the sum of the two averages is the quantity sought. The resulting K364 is 52.1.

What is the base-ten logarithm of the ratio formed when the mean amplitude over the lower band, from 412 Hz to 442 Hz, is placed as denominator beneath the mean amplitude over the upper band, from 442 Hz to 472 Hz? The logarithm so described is -0.14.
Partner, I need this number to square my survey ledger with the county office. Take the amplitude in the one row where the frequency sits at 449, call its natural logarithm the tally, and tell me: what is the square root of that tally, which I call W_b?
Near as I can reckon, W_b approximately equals 1.75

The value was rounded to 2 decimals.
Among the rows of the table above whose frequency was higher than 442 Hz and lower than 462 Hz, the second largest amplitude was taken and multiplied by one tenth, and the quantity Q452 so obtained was 2.11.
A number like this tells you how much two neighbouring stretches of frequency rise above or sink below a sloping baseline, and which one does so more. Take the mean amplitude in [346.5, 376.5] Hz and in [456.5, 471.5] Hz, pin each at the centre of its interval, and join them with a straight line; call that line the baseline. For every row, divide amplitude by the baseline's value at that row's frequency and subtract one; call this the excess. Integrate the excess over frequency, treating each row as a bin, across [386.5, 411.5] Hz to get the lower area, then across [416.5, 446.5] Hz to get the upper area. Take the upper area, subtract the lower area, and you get 5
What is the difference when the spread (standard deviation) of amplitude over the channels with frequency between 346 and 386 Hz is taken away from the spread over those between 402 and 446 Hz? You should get -0.3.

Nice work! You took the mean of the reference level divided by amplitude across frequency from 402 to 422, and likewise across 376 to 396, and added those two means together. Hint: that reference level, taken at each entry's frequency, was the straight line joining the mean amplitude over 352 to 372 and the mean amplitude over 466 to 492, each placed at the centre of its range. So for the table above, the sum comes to 1.98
